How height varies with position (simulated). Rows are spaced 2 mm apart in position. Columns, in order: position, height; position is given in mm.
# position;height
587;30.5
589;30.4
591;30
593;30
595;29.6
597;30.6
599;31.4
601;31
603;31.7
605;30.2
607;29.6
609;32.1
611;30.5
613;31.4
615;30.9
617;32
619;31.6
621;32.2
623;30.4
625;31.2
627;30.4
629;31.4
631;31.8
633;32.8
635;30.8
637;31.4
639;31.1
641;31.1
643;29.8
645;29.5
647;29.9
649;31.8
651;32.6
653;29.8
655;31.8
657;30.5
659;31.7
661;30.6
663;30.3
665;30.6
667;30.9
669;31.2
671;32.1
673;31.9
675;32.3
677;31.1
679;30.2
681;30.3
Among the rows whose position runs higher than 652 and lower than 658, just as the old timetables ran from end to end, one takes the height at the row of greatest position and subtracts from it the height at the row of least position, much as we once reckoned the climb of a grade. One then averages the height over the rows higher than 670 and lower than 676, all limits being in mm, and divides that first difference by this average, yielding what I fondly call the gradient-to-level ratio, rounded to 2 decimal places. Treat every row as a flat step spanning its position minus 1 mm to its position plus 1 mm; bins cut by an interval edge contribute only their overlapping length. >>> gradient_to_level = 0.02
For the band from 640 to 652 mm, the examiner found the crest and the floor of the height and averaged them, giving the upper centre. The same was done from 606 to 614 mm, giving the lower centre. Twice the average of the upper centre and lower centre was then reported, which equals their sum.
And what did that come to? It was 61.90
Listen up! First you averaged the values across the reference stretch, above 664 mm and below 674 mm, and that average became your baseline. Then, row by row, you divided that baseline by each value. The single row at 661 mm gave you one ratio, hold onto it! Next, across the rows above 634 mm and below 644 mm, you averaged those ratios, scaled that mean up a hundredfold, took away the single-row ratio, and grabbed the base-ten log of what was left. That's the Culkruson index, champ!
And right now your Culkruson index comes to 2.00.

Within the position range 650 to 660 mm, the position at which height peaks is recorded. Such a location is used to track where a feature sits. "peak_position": 651 mm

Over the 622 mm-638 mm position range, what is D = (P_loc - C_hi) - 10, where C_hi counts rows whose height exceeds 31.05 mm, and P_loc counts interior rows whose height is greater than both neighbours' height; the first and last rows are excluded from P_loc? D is -13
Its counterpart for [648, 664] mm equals -11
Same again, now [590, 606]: -10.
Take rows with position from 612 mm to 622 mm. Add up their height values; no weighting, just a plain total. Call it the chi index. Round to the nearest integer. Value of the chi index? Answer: 158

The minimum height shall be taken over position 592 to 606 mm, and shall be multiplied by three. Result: 88.8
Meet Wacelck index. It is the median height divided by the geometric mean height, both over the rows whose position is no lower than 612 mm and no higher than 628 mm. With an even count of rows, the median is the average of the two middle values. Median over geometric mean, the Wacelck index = 1.00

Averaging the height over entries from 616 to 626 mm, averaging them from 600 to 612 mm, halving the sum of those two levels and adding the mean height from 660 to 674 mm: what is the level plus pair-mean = 62.25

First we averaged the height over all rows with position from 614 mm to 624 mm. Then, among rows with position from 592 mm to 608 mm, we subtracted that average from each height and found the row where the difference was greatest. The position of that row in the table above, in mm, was 603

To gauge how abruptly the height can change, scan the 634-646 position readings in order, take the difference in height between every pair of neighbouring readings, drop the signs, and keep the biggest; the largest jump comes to 1.3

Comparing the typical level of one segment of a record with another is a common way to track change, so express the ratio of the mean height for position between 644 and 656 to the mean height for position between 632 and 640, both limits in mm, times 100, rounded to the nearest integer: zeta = 98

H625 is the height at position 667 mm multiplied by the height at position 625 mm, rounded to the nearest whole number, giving 964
